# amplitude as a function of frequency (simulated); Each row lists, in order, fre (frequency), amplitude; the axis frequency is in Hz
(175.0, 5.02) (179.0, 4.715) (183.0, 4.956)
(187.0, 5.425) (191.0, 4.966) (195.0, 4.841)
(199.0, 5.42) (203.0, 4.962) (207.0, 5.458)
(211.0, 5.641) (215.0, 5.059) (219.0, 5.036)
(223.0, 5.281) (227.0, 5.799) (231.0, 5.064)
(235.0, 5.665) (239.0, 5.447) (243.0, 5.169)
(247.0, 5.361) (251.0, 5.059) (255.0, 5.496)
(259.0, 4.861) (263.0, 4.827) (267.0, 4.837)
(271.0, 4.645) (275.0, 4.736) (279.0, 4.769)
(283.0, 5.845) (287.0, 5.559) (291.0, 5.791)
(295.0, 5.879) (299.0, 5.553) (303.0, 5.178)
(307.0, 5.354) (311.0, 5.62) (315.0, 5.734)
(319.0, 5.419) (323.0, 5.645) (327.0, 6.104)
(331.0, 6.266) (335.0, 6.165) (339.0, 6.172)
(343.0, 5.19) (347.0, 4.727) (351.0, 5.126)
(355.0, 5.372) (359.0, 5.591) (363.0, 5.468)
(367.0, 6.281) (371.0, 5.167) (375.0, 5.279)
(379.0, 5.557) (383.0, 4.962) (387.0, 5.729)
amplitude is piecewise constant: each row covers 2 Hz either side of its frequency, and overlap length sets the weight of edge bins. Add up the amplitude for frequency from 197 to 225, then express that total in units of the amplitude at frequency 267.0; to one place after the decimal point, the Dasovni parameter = 7.6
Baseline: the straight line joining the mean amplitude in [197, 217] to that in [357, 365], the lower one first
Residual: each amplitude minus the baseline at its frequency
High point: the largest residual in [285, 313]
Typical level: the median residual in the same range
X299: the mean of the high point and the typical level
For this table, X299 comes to 0.3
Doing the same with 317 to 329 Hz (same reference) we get 0.4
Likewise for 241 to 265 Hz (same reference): -0.1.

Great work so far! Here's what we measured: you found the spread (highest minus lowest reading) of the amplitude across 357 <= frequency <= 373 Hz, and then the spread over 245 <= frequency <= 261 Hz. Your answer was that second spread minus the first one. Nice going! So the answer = -0.48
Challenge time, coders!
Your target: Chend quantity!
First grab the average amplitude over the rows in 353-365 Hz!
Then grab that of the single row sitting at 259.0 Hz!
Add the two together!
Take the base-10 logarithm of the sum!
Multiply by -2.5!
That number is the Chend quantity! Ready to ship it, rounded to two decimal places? -2.54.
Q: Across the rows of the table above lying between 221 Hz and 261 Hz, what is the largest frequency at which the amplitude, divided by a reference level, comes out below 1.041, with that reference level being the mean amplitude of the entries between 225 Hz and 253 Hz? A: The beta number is 259.0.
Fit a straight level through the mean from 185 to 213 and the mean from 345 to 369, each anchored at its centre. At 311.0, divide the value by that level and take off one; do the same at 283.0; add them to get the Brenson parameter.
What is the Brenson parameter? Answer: 0.14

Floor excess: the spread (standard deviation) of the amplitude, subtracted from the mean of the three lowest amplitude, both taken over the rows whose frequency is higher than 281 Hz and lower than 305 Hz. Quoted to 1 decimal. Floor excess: 5.2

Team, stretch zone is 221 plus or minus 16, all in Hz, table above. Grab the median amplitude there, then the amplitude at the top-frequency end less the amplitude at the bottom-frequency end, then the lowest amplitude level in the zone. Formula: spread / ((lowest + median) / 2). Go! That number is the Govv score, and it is 0.04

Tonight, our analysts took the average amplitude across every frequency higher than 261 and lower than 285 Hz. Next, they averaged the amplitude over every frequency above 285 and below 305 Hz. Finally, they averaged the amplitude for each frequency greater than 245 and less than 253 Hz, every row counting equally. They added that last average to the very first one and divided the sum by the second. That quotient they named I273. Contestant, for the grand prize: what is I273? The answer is 1.82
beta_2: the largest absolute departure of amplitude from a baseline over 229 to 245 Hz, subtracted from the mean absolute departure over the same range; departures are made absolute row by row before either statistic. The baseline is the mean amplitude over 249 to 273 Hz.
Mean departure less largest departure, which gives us -0.33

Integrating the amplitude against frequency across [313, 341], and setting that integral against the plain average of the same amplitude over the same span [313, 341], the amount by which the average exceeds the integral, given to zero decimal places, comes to -160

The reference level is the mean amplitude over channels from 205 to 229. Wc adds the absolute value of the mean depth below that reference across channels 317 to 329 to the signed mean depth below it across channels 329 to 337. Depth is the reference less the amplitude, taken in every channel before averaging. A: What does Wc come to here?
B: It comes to -0.5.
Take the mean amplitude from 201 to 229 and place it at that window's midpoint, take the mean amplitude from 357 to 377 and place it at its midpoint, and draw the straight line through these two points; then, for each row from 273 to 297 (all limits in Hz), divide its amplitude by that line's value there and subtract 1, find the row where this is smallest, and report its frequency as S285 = 275.0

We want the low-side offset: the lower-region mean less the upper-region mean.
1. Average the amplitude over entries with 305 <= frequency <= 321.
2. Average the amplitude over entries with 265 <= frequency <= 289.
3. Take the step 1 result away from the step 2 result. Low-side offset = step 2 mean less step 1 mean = -0.47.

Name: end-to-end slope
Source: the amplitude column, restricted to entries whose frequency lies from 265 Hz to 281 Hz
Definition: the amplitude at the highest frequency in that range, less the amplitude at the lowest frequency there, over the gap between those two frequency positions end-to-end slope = -0.006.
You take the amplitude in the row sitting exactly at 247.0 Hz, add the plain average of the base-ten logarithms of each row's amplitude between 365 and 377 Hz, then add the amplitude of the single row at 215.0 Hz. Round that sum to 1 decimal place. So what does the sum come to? 11.2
